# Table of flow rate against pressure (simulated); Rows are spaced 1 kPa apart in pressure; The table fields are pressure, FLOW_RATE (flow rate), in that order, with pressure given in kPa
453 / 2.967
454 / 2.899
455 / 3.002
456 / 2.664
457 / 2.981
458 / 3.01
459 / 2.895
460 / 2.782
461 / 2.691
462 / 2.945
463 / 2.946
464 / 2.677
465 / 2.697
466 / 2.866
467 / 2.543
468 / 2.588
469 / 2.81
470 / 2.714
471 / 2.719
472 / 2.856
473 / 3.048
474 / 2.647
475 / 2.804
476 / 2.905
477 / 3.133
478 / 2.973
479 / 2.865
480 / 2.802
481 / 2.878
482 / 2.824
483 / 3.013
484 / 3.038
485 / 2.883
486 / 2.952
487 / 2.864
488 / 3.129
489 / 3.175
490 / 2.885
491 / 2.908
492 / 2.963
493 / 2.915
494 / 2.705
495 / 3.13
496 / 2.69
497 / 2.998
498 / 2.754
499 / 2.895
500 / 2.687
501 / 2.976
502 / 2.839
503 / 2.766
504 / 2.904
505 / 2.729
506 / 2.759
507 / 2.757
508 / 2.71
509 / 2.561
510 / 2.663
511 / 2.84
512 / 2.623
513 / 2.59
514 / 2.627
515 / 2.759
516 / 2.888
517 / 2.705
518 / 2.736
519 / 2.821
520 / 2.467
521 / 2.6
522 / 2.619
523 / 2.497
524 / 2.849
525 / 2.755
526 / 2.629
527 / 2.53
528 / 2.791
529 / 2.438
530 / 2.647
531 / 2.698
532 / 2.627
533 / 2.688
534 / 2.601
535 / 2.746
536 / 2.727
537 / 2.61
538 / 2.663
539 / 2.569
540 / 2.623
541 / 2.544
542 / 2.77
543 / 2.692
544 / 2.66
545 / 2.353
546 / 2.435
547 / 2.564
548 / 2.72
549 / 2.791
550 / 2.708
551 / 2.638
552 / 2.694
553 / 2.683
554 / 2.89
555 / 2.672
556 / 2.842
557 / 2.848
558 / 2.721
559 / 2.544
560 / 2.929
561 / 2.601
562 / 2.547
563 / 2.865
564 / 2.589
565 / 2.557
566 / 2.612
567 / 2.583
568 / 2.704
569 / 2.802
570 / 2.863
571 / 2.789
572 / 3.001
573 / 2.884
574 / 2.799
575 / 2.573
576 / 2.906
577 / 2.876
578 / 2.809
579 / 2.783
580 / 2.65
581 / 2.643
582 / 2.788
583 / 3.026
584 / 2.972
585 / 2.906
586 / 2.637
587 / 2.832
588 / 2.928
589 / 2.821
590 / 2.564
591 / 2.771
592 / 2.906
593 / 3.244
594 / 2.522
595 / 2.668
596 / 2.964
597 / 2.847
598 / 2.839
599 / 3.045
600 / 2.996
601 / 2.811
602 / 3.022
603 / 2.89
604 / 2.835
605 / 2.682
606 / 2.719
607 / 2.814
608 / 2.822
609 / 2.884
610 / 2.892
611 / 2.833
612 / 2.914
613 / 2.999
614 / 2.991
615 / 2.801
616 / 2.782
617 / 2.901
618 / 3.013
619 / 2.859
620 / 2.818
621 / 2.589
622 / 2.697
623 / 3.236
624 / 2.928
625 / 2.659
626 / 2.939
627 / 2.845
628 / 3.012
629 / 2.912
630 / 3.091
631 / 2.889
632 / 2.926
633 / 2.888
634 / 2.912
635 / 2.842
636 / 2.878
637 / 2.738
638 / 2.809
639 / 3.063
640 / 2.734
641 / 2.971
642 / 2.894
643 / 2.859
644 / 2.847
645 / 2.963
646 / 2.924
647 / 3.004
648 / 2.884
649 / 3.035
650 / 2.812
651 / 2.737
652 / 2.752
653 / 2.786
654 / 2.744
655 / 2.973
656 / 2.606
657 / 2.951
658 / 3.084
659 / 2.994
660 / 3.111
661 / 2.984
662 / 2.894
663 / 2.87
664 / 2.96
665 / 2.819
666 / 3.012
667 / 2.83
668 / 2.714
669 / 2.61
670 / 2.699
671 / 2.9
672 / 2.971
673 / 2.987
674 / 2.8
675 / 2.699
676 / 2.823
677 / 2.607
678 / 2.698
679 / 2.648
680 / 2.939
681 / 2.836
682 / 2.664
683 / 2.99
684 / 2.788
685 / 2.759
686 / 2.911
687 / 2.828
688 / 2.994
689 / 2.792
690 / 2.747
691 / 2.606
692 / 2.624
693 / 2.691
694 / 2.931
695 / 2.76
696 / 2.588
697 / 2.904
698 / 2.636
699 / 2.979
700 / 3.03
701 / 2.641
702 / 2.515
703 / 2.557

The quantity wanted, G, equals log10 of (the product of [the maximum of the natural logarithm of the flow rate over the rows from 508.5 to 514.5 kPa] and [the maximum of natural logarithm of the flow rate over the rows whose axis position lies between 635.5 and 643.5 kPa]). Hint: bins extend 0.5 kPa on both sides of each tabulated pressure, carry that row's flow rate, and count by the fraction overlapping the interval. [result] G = 0.07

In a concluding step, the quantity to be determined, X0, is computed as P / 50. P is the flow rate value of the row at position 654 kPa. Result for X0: 0.055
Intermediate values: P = 2.744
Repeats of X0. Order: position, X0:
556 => 0.057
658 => 0.062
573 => 0.058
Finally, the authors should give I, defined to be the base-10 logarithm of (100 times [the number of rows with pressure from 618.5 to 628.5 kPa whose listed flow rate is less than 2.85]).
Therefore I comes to 2.70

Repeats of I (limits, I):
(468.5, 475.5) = 2.70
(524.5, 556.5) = 3.49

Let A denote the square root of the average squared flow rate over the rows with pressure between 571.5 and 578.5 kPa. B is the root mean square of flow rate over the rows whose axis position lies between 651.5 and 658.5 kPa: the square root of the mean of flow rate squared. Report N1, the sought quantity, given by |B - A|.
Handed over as 0.01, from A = 2.84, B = 2.85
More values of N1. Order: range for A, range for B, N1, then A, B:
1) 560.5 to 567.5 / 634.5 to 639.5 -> 0.24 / 2.62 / 2.87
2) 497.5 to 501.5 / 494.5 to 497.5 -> 0.11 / 2.83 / 2.95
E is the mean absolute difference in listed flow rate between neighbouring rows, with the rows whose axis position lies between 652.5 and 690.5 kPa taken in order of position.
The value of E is 0.143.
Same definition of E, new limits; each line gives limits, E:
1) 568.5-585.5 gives 0.117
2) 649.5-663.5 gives 0.130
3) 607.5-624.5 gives 0.133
